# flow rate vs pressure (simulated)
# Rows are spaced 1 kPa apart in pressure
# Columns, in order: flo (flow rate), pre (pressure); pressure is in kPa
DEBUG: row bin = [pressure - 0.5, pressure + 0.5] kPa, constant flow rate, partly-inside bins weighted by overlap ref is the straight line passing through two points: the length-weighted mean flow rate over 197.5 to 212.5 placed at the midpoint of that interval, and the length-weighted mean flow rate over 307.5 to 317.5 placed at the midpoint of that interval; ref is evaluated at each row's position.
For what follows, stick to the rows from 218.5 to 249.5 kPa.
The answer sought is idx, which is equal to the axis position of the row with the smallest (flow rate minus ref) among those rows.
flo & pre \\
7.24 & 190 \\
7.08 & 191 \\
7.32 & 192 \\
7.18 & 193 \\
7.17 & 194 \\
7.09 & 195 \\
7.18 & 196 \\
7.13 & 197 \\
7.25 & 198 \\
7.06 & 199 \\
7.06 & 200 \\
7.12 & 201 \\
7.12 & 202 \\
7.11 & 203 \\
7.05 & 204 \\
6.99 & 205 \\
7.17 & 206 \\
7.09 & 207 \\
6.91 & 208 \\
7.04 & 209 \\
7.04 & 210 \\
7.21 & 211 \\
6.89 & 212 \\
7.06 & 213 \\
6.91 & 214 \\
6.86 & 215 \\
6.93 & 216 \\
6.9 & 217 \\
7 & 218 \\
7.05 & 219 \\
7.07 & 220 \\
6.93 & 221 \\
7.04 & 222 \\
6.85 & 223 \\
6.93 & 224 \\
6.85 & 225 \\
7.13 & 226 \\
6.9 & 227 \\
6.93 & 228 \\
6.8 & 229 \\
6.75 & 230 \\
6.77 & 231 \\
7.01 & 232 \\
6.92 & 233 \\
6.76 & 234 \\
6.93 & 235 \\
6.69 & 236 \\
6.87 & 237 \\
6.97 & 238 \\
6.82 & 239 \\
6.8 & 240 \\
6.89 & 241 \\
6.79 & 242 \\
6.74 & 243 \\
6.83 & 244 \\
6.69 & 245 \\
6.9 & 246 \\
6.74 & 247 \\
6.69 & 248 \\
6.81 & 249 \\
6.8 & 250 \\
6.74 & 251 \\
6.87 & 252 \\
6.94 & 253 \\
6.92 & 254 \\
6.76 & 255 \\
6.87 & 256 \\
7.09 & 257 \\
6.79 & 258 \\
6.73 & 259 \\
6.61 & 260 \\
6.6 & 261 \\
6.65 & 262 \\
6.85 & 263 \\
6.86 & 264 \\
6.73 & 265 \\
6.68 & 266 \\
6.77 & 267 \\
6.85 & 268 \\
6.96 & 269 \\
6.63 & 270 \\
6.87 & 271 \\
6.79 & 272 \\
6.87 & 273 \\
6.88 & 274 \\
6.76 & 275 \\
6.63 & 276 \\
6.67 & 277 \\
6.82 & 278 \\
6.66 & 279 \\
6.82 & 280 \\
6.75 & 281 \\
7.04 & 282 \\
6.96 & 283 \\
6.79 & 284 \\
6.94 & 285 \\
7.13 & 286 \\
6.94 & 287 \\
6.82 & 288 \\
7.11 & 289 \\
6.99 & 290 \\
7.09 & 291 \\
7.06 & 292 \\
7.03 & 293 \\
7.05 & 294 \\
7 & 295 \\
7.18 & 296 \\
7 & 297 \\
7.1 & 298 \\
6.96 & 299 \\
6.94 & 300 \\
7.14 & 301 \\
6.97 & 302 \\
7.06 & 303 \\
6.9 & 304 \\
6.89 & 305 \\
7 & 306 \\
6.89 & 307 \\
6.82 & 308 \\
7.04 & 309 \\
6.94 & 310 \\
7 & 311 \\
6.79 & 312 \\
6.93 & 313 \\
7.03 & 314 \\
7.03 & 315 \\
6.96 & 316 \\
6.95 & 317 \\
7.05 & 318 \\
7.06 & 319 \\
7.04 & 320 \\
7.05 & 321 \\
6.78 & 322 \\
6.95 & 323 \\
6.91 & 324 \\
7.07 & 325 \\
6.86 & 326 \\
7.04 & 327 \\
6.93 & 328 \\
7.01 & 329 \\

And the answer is 236 kPa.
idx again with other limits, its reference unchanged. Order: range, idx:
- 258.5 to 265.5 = 261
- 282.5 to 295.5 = 284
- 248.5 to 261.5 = 261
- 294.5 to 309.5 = 308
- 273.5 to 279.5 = 276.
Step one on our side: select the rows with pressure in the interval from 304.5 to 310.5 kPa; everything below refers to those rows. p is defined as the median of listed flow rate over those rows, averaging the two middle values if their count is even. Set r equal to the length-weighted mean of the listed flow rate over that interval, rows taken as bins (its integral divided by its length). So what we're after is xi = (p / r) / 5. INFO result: 0.200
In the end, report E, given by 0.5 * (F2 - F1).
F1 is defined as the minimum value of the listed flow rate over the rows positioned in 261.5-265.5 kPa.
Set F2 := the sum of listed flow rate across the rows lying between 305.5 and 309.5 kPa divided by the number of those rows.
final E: 0.14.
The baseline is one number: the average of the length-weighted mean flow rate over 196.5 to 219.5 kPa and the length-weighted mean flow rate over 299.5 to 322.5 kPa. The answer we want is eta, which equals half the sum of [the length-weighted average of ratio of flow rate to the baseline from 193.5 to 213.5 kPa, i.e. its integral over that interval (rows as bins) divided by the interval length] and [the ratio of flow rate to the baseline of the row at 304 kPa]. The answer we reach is 0.998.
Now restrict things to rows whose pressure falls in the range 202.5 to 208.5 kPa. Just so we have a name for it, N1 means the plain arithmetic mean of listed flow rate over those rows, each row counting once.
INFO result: 7.05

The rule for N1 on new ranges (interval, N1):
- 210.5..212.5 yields 7.05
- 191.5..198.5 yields 7.19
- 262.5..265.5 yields 6.81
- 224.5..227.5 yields 6.96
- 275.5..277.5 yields 6.65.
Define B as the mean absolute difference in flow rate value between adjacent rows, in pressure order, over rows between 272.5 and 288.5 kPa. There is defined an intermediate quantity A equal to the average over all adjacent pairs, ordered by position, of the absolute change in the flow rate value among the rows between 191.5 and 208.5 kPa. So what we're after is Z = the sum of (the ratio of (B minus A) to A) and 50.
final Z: 50.65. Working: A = 0.082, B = 0.135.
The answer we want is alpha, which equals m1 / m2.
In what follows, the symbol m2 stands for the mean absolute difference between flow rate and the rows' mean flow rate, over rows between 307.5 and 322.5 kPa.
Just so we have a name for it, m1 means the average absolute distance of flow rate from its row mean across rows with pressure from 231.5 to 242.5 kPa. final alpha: 1.0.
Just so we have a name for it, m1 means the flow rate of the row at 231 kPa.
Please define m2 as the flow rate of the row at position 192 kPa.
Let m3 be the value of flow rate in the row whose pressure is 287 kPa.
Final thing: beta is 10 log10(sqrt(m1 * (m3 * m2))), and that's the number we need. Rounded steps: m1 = 6.77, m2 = 7.32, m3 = 6.94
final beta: 12.7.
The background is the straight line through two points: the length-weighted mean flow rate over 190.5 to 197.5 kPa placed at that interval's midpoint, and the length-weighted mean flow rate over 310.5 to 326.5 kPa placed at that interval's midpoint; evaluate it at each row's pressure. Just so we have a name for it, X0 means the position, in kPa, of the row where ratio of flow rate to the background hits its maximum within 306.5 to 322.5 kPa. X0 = 319 kPa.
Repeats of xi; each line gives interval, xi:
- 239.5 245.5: 0.200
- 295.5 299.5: 0.200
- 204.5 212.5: 0.200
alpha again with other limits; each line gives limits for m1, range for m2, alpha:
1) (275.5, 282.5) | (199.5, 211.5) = 1.7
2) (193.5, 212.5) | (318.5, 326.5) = 0.8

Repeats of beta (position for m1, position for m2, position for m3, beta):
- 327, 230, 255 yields 12.5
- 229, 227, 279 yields 12.5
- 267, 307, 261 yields 12.4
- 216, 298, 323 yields 12.7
